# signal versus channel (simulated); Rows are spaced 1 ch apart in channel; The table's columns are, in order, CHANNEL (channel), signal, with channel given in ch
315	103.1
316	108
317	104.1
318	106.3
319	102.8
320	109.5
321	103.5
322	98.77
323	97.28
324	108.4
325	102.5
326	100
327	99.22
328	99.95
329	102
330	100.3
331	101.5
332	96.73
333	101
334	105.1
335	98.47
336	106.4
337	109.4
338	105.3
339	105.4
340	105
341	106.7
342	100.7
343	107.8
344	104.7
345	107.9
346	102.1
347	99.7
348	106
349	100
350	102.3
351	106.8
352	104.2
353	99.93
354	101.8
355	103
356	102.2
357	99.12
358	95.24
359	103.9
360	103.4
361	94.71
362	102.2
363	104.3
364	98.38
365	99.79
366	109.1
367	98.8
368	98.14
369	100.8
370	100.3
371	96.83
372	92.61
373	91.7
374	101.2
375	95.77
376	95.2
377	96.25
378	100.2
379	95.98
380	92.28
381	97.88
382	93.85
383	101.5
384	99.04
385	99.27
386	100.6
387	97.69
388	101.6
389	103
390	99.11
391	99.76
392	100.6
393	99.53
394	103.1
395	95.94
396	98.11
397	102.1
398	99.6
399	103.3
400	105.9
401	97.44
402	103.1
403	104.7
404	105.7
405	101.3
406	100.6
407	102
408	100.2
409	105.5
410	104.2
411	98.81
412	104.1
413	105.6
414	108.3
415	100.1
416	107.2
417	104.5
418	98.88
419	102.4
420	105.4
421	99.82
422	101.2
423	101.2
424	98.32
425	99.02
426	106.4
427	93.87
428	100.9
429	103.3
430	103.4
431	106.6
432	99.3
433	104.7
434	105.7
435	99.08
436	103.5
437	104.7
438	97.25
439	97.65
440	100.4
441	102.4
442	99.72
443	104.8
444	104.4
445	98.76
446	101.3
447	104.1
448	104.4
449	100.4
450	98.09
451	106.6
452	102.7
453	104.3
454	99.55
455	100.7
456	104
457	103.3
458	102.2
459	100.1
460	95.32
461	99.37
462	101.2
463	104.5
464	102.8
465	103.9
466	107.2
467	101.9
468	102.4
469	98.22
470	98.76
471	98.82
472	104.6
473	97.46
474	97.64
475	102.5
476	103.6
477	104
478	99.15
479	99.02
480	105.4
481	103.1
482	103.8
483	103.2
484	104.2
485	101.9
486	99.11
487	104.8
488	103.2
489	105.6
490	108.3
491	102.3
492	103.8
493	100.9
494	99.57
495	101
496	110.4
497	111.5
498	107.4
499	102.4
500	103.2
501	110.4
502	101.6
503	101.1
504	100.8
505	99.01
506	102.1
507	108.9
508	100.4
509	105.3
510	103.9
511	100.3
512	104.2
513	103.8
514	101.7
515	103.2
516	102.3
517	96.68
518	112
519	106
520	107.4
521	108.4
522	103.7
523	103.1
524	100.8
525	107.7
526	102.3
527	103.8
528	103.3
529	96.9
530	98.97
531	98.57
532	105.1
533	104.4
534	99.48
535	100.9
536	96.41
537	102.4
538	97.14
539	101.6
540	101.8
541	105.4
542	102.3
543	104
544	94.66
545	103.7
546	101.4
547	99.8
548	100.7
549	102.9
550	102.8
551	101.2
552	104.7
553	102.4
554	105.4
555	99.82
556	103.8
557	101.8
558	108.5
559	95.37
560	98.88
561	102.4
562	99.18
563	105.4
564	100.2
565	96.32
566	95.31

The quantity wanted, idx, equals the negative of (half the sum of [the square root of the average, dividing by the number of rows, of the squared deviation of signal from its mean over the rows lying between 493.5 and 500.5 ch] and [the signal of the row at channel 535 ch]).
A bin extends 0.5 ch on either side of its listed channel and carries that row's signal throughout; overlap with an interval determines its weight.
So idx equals -52.6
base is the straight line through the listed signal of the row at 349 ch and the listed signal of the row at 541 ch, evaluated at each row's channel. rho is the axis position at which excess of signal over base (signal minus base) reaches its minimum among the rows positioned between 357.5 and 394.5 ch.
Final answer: 373 ch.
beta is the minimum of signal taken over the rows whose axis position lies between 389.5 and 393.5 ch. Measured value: 99.11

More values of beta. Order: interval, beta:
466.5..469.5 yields 98.22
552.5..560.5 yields 95.37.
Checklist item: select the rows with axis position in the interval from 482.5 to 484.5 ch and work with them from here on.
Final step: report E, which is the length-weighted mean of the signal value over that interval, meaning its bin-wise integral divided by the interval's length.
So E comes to 104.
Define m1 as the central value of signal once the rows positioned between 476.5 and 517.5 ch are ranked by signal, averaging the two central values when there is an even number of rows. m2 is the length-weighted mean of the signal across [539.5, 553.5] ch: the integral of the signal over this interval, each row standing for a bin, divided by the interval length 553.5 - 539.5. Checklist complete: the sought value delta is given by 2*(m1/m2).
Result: 2.02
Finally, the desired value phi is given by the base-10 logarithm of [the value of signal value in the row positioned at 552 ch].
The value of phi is 2.020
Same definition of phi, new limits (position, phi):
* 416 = 2.030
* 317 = 2.017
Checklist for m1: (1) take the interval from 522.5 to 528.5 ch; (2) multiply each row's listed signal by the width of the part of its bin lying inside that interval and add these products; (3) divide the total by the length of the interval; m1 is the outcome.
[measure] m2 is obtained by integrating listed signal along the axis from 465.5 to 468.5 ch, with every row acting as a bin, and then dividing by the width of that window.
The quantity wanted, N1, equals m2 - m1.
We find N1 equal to 0.3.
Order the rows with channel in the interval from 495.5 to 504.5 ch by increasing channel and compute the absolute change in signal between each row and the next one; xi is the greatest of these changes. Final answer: 8.8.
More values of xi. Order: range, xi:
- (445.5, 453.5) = 8.5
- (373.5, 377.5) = 5.4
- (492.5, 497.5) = 9.4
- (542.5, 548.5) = 9.3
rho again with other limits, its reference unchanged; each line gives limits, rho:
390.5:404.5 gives 395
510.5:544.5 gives 544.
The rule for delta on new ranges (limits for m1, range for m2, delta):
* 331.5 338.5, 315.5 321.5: 1.99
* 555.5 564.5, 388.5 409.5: 2.01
